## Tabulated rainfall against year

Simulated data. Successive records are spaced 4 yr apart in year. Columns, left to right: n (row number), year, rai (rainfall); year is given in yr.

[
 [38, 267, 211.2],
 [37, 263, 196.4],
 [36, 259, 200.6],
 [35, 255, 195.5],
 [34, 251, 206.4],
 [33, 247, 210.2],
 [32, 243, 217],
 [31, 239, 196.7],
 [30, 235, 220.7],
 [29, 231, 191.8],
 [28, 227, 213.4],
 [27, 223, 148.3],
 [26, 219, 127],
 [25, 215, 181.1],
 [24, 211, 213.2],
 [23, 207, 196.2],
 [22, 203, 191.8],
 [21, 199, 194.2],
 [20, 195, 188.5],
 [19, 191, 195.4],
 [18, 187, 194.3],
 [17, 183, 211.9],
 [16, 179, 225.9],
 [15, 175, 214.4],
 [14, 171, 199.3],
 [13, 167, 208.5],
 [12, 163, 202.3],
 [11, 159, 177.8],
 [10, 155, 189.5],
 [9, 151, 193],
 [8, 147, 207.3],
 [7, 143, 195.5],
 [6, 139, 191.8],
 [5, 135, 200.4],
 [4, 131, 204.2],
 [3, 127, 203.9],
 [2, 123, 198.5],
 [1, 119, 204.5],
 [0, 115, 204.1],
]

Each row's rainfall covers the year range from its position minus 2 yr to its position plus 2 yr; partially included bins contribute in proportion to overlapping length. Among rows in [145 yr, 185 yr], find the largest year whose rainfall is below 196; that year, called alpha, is 159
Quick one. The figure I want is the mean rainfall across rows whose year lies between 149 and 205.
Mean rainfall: 199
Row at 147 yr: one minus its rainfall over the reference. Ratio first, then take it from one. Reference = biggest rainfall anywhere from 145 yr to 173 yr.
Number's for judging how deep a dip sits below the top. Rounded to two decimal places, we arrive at 0.01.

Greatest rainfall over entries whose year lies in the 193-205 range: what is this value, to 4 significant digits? 194.2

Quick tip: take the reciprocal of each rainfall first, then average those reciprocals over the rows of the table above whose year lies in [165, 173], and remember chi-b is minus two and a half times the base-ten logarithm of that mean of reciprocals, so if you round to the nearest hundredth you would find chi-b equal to 5.77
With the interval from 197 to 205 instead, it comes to 5.71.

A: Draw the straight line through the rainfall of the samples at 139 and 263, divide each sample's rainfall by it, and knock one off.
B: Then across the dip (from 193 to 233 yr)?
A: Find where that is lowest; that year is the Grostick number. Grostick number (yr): 219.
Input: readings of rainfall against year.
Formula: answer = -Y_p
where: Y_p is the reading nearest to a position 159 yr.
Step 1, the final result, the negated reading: -178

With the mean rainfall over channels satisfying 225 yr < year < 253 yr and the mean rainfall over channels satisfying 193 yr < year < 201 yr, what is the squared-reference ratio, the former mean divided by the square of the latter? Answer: 0.0057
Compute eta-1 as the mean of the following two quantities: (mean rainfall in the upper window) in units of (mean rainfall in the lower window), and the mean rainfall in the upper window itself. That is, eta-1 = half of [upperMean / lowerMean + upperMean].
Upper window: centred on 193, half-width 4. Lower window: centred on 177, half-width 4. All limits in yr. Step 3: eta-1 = 96.4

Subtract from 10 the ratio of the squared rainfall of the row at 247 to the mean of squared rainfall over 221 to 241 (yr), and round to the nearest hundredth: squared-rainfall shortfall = 8.85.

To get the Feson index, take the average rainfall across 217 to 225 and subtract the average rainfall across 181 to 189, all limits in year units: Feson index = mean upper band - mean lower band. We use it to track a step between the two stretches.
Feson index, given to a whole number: -65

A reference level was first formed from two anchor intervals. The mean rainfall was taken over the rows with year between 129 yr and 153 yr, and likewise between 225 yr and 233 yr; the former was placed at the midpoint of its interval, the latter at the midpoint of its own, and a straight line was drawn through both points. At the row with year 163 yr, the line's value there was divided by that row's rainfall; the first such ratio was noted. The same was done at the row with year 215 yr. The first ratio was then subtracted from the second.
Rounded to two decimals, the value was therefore 0.13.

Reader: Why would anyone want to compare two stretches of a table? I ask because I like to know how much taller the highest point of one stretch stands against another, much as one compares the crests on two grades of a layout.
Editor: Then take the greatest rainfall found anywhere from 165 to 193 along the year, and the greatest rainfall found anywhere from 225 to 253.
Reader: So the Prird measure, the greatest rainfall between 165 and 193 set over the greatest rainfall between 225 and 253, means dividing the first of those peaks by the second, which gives 1.02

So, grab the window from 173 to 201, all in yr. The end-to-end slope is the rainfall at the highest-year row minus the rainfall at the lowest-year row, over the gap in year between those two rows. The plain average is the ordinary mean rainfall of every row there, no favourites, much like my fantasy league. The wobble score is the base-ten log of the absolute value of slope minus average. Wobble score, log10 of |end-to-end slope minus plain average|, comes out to 2.310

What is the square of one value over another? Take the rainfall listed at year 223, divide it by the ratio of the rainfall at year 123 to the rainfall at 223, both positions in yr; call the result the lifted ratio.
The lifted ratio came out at 111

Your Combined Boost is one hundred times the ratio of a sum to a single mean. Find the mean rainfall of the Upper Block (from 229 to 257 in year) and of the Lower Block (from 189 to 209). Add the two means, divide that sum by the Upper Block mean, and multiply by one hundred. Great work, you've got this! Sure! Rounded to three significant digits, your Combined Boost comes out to 194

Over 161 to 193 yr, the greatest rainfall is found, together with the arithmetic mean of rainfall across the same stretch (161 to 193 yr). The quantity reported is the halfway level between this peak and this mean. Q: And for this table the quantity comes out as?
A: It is 216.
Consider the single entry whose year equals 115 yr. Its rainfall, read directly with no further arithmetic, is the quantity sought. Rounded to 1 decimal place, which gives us 204.1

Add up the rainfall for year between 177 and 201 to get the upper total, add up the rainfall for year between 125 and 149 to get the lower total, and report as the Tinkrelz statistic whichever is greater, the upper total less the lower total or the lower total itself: 1203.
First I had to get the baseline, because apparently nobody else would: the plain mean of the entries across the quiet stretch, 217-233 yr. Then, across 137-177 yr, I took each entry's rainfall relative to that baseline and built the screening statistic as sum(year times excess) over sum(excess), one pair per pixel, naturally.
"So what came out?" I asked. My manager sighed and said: 158.8 yr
